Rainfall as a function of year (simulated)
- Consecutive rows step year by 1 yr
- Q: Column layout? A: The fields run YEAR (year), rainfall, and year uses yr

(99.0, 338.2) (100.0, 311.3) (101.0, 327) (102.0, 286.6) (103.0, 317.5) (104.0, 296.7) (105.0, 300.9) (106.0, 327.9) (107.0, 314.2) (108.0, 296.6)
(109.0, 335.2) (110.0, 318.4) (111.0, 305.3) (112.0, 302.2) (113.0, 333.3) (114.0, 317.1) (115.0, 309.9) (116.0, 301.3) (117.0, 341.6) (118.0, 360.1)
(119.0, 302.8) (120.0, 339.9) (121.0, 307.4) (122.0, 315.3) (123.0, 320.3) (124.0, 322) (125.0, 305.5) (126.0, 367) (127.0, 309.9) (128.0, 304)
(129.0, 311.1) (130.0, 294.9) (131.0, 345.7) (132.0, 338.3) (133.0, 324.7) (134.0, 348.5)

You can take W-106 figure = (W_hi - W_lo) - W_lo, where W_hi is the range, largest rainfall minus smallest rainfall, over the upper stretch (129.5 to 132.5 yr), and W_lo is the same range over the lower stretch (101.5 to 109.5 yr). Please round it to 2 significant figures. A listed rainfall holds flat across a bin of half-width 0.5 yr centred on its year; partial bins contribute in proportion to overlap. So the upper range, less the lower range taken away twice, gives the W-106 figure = -46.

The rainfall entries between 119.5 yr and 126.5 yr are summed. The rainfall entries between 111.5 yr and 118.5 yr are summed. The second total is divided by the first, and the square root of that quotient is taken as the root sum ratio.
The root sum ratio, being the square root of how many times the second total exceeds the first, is 0.997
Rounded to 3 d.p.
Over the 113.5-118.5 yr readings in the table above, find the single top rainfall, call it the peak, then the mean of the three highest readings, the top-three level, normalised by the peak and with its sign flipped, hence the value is -0.943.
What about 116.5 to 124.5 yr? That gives -0.964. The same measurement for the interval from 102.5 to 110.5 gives -0.976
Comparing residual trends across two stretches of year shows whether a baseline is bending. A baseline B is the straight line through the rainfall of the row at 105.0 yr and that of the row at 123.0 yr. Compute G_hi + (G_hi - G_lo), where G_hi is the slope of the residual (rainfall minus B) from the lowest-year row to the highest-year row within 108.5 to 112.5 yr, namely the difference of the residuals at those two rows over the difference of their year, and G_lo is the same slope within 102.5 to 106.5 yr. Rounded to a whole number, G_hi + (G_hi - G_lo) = -27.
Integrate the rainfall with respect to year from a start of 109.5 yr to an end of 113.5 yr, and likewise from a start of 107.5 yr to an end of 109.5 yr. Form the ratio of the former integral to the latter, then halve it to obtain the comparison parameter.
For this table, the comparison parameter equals 1.0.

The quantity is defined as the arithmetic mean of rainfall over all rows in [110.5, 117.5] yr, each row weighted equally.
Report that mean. 316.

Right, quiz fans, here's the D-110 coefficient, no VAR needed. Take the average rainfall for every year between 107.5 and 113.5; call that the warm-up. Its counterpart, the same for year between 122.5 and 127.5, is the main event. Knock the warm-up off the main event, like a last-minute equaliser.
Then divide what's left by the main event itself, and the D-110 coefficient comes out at 0.03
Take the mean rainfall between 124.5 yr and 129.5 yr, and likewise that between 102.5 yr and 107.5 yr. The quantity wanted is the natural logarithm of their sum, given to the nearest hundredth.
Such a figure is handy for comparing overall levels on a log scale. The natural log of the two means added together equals 6.45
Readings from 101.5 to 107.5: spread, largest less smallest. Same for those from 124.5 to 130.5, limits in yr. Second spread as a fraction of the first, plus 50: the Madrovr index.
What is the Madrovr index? 51.7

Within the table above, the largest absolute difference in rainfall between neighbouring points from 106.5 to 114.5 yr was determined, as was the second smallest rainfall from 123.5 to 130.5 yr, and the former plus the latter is 343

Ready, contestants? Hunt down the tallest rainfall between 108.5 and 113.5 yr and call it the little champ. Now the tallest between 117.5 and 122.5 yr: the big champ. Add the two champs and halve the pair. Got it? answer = 348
